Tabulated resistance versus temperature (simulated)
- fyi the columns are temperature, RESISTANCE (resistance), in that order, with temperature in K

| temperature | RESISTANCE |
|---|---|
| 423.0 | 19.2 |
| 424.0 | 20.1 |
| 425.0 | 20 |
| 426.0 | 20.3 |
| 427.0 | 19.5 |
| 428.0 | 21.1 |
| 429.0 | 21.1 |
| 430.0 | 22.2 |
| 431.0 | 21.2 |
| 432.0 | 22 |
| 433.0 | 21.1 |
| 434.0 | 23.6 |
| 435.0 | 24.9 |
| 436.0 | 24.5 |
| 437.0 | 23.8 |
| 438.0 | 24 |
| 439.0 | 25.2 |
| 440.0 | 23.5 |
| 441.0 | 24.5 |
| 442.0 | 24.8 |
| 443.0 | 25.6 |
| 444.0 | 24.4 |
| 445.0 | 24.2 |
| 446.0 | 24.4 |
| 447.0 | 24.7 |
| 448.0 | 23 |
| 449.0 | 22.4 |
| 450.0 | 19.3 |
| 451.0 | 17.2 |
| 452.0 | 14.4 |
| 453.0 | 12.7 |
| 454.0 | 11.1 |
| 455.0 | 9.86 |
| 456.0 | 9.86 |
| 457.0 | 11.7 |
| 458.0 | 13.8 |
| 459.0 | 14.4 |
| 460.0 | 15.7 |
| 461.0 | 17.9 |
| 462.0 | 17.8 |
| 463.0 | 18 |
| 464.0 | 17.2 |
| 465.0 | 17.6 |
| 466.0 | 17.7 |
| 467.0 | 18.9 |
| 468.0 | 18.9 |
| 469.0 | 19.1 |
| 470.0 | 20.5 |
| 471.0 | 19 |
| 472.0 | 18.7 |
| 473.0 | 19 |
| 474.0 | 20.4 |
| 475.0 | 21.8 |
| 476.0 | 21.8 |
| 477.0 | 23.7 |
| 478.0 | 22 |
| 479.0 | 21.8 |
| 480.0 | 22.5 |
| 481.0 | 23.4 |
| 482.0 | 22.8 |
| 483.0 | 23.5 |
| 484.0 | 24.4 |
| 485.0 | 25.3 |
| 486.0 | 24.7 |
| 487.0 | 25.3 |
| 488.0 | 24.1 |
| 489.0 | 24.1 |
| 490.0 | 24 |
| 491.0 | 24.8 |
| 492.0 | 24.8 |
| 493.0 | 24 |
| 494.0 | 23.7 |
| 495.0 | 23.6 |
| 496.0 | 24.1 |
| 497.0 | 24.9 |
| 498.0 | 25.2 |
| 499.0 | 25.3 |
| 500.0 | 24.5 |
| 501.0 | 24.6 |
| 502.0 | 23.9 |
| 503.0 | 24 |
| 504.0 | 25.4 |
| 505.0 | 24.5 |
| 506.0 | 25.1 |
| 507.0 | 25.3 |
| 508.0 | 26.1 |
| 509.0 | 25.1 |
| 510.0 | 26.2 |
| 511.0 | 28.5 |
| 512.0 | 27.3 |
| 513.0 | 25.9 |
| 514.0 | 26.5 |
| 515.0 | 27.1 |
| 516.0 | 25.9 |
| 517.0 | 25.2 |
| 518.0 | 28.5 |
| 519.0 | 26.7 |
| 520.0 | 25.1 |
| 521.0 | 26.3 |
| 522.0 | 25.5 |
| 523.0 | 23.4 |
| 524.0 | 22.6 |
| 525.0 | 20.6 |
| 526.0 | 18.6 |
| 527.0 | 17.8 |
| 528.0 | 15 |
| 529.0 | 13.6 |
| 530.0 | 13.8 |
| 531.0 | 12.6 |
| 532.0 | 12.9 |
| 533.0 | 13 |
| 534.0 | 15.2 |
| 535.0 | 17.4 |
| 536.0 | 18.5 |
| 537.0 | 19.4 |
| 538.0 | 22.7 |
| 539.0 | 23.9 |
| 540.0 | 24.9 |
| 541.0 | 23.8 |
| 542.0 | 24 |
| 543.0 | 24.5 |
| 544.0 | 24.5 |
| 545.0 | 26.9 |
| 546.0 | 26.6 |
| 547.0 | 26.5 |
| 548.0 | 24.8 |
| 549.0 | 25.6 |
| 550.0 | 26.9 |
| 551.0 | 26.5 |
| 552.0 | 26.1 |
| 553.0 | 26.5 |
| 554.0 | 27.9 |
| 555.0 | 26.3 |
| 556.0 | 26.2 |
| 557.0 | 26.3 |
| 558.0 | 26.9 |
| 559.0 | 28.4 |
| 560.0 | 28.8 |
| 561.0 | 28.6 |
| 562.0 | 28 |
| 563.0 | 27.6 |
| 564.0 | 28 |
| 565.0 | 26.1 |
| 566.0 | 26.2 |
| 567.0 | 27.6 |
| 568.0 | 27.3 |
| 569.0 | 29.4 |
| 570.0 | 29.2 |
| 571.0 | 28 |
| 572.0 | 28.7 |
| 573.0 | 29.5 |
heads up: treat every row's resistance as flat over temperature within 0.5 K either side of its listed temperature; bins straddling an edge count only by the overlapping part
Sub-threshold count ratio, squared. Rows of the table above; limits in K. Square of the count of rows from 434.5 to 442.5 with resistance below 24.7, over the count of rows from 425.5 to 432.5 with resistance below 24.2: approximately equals 0.51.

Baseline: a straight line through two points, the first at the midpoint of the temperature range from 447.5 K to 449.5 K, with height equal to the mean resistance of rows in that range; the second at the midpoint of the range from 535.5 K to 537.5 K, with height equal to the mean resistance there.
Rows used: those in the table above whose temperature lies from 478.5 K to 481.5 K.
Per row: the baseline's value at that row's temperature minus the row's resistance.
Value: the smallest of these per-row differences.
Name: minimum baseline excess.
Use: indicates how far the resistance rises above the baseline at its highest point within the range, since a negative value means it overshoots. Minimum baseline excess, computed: -2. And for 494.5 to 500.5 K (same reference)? -5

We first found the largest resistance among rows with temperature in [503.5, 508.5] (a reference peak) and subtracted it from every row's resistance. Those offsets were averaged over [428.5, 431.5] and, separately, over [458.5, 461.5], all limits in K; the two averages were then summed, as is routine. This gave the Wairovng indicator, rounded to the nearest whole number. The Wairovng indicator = -15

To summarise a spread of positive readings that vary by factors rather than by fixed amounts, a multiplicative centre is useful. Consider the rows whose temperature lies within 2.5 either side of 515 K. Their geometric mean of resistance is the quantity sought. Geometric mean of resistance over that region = 26.1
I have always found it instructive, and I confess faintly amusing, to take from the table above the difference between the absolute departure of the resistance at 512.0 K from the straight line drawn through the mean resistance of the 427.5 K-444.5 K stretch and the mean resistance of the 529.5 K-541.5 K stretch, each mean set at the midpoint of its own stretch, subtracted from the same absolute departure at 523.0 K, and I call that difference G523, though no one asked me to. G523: -3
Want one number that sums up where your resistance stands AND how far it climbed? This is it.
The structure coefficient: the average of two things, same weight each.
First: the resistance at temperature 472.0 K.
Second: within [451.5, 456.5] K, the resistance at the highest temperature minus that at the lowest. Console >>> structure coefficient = 7.1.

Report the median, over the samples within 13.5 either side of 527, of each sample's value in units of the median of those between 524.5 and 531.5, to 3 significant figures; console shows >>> 1.51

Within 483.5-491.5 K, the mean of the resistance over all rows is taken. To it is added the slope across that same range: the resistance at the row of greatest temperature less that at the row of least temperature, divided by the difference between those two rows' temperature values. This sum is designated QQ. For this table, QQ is 24.6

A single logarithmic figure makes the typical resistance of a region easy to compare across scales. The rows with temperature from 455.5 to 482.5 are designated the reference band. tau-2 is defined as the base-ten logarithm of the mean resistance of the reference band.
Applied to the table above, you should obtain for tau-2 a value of 1.27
